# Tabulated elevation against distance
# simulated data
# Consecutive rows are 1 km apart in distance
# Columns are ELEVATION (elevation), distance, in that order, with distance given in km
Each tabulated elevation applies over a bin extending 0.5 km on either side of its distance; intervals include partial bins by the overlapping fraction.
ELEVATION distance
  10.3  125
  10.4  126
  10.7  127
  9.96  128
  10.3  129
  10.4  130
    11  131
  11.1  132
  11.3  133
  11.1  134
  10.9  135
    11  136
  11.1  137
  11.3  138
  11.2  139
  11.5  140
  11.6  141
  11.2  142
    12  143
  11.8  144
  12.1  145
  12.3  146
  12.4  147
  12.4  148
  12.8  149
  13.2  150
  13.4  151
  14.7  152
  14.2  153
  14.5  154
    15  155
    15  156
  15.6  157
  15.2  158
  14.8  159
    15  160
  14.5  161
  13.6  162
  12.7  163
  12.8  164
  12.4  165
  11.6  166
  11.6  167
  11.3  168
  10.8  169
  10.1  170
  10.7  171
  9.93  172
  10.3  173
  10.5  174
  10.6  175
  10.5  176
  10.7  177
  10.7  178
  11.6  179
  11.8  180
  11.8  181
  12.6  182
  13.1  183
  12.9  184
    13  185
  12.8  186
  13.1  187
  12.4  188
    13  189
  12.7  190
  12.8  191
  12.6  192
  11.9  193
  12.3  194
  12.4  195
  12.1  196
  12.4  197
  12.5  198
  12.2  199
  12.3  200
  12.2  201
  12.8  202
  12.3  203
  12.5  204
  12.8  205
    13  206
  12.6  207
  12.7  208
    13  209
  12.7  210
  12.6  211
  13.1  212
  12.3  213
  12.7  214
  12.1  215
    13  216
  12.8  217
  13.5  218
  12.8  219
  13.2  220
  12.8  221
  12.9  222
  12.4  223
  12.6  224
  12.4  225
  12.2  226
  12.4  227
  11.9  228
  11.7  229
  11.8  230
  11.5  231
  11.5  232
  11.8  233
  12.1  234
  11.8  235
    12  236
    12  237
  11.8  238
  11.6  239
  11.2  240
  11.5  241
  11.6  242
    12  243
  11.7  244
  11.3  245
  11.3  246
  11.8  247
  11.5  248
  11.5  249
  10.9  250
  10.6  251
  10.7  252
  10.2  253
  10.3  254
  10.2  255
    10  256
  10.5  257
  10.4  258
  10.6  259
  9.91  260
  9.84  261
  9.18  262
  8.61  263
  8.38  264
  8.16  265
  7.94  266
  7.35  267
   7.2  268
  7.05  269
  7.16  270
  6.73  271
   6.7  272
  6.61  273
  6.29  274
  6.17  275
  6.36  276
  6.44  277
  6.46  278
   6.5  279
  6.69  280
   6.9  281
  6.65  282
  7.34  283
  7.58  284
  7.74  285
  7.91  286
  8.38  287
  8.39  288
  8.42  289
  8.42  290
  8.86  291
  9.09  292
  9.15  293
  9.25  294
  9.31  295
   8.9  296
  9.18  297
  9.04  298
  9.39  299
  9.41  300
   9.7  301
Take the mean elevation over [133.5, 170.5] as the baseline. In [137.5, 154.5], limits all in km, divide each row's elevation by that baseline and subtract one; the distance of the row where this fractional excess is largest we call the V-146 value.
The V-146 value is 152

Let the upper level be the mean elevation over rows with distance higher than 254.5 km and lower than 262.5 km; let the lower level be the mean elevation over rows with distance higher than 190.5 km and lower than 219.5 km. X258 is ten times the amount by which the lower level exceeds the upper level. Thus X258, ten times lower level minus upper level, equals 25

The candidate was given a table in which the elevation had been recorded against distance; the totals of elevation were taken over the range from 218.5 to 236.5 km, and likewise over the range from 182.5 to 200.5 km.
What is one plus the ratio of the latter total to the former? 2.03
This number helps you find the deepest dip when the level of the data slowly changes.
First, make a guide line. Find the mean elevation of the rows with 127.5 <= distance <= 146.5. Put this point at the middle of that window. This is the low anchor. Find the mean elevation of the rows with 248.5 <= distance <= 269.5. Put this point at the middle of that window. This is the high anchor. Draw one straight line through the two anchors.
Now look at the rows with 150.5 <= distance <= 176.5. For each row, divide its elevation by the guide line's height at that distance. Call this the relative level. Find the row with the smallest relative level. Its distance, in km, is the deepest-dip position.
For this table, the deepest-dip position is 172 km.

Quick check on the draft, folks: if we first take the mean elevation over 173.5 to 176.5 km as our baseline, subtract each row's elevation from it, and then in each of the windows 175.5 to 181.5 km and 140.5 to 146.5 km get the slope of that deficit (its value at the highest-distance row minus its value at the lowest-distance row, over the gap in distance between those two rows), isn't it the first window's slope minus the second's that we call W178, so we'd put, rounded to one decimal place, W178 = -0.1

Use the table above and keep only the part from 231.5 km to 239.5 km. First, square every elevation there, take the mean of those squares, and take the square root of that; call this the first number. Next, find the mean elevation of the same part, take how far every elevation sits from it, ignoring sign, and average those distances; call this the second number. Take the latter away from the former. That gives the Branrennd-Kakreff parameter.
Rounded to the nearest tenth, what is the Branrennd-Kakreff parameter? 11.7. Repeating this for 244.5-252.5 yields 10.9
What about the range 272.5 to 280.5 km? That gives 6.3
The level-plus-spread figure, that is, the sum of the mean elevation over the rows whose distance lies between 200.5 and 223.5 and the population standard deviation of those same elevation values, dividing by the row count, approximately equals 13.1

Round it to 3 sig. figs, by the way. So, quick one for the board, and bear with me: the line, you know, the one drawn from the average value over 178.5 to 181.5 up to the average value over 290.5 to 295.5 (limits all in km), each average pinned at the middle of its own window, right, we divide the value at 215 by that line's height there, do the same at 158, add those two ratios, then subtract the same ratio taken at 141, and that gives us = 1.43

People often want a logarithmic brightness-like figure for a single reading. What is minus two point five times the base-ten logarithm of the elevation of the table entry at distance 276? -2.01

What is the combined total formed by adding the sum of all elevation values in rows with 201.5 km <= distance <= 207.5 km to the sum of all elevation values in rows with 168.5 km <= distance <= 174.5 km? 138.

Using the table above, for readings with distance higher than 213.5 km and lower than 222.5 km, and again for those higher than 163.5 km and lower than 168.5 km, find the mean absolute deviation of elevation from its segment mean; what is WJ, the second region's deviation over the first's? 2.1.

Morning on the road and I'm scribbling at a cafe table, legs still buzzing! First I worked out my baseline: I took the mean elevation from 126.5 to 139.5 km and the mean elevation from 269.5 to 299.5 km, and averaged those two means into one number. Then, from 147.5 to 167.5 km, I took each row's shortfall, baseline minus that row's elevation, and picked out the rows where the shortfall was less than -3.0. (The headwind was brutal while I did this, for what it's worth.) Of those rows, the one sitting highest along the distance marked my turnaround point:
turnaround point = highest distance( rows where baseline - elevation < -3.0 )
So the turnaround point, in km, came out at 165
